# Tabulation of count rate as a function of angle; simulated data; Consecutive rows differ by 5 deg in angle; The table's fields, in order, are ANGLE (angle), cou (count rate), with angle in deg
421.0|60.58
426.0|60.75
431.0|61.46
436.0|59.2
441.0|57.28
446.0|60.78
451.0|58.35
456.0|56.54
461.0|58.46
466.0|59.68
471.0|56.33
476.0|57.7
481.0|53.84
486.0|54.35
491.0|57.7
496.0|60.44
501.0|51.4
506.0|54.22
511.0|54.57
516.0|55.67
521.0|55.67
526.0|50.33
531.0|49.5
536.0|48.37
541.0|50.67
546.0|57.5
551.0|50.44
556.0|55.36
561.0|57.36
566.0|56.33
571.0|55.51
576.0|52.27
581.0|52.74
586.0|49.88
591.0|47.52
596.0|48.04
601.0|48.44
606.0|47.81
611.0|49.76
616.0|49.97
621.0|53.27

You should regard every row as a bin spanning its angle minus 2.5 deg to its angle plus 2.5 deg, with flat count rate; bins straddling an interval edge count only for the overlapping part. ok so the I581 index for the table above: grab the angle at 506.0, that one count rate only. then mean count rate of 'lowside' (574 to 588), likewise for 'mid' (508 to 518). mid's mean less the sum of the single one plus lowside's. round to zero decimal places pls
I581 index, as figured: -51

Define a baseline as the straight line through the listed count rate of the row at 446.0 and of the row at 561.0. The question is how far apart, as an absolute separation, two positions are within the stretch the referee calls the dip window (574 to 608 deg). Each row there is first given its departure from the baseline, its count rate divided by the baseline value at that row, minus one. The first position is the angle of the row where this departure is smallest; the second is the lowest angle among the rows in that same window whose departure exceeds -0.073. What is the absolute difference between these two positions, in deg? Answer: 10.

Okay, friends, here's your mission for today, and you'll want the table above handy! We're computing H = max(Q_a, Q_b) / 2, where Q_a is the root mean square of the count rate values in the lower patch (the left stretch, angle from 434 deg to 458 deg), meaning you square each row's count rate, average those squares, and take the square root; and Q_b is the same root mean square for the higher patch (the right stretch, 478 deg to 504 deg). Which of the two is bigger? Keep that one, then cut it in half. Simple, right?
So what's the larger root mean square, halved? 29.2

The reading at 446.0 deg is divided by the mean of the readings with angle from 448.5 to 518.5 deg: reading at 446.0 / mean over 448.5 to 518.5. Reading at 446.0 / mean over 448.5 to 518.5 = 1.08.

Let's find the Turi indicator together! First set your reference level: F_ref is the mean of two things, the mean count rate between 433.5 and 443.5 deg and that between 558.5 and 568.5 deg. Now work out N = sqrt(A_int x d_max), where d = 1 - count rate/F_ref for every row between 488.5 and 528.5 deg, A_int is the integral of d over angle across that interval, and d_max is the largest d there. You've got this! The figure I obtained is 0.5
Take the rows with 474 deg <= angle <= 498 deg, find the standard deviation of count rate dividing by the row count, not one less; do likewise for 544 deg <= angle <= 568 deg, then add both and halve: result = 2.5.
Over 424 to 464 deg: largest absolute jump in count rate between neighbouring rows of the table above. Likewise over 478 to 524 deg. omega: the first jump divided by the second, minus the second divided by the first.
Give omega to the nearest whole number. -2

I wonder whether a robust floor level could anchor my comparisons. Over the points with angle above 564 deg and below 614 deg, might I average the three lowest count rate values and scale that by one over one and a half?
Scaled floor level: 31.9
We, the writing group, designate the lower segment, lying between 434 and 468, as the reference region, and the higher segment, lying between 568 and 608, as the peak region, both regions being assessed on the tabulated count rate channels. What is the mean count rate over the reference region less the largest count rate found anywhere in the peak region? 3.1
